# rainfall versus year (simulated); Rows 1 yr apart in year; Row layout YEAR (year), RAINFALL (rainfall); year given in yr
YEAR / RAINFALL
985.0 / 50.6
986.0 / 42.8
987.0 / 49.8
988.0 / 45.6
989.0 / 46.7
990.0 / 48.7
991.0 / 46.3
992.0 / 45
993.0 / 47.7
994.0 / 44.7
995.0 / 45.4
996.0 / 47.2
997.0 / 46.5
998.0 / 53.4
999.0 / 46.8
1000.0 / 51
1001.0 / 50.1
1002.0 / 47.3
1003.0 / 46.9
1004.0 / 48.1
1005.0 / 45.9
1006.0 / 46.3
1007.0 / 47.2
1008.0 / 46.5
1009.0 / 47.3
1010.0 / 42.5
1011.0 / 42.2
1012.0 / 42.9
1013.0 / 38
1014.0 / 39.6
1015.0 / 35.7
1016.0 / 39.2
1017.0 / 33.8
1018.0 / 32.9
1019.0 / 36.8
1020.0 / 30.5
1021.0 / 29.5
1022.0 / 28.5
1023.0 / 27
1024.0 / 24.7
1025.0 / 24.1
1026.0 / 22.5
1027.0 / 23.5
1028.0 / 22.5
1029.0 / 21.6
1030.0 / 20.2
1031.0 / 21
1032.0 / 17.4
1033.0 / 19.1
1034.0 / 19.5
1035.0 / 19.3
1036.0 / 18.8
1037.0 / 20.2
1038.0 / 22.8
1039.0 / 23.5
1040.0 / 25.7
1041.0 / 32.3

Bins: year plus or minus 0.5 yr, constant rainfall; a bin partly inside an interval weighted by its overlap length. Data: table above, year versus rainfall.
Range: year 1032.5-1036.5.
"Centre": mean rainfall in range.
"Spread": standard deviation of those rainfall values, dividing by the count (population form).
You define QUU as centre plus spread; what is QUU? 19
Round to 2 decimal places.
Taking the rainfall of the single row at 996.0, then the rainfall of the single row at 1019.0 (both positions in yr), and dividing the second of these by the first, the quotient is 0.78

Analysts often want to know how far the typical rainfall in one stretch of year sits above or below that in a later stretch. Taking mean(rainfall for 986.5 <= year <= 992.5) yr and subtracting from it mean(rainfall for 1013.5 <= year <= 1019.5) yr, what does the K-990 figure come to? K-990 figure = 11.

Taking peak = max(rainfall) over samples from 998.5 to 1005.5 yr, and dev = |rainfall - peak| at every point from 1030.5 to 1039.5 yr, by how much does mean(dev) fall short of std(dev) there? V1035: -29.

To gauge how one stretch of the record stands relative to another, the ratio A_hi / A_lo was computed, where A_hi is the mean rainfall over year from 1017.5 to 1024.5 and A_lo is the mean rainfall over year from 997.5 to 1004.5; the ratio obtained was 0.61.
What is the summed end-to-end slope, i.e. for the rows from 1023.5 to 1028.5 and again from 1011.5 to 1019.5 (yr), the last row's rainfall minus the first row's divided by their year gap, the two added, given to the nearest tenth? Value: -1.4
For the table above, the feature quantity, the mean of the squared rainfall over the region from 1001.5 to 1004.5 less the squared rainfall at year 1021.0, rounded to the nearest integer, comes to 1380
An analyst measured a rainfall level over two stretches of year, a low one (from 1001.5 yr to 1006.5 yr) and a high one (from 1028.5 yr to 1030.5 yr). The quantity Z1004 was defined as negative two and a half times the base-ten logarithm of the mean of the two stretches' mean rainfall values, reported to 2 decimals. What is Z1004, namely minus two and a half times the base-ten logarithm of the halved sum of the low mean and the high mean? -3.83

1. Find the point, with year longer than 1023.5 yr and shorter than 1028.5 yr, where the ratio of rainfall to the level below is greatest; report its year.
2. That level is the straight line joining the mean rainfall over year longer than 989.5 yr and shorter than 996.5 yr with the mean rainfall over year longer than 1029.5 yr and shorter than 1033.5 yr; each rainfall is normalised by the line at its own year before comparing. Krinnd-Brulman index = 1027.0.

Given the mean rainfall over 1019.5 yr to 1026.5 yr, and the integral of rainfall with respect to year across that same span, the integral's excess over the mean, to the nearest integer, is 160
